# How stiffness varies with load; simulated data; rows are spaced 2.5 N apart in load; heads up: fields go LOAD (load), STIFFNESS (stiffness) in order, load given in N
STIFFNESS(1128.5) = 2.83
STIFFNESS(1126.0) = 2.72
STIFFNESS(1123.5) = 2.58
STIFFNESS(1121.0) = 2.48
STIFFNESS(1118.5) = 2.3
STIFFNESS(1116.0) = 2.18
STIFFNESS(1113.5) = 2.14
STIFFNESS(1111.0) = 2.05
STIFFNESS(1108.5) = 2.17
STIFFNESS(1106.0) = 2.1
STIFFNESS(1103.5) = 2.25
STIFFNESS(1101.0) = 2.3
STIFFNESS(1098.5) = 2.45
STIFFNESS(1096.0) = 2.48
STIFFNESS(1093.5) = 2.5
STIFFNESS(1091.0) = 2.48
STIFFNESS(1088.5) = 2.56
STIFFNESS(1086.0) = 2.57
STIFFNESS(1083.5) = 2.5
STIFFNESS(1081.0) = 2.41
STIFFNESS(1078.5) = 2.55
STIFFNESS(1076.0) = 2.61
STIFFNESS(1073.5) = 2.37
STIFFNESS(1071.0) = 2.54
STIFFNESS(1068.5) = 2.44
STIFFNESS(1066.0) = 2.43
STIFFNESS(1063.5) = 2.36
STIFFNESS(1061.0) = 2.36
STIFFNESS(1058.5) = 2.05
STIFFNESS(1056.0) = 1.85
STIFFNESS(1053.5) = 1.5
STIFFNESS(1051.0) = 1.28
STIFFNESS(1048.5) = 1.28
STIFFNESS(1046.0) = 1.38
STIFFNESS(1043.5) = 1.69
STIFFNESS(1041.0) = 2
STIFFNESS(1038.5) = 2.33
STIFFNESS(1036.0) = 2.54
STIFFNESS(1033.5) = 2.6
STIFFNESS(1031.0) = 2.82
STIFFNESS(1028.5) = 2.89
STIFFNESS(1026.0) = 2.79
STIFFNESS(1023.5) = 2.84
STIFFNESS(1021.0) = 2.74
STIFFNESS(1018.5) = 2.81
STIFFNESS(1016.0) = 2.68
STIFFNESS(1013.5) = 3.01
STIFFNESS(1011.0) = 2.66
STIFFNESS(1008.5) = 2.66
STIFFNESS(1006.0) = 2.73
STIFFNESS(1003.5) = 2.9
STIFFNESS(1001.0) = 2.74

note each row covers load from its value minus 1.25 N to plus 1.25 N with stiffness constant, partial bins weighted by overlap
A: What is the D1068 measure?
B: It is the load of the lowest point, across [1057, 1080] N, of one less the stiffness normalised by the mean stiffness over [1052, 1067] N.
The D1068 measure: 1076.0 N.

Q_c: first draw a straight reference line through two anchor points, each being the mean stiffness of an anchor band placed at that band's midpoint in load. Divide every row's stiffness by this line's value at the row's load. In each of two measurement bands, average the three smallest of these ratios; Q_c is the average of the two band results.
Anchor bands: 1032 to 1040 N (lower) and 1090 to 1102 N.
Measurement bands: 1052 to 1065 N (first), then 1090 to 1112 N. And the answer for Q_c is 0.80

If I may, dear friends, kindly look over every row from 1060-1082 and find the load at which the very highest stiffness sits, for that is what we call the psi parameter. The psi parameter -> 1076.0 N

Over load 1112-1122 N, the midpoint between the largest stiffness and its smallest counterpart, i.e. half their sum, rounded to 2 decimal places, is 2.31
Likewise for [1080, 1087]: 2.49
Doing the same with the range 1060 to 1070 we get 2.40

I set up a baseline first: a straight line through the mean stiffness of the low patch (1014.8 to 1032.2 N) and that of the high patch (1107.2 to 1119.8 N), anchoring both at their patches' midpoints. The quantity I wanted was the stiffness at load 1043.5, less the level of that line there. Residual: -1.0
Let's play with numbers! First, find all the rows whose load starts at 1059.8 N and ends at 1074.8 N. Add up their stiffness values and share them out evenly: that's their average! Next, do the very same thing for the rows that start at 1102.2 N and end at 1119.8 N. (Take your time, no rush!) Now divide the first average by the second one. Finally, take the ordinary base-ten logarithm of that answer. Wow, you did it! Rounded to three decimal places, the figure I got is 0.047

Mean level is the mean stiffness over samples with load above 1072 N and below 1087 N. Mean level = 2.5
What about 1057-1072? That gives 2.4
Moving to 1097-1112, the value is 2.2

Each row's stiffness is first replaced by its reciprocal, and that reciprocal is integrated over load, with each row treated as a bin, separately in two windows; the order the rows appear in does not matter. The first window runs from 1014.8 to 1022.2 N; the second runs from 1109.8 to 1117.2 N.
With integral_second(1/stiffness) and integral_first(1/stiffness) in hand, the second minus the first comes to 0.8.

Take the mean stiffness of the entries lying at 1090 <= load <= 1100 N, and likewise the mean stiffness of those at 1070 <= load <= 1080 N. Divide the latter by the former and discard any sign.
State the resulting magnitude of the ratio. 1.02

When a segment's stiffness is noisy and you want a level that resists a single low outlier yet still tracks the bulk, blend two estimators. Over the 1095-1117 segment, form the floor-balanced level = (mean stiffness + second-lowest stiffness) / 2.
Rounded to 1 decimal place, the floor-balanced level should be 2.2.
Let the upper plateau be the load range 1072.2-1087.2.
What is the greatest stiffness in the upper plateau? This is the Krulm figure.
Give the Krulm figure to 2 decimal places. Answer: 2.61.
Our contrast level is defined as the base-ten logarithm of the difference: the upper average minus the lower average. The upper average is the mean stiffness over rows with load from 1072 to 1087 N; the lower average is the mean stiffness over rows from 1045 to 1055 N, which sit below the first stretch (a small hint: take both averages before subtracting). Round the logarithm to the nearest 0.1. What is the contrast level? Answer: 0.1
